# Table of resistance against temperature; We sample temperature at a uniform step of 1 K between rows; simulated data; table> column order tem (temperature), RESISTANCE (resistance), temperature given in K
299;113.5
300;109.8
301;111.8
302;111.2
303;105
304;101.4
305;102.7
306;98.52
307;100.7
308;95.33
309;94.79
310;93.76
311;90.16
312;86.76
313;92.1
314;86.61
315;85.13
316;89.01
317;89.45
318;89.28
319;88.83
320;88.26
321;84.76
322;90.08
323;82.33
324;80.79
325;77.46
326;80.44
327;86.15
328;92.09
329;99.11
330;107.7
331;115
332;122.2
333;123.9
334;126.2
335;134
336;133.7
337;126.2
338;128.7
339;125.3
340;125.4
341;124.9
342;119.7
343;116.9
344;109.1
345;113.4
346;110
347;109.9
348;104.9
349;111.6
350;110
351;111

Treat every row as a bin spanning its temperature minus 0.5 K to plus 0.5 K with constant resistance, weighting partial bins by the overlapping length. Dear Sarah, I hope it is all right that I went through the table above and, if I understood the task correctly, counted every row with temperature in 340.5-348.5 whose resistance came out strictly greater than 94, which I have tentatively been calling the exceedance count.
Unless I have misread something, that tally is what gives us 8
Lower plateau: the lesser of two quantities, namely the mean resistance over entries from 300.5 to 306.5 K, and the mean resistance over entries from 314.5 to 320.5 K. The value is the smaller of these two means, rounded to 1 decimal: 88.3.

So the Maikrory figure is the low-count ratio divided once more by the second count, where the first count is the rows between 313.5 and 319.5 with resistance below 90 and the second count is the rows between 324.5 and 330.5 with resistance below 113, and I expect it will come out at 0.17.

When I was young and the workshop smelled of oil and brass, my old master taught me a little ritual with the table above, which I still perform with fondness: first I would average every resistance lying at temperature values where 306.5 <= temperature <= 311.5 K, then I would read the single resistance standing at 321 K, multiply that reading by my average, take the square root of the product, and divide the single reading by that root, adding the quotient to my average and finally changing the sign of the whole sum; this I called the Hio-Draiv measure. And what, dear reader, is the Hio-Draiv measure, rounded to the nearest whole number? -96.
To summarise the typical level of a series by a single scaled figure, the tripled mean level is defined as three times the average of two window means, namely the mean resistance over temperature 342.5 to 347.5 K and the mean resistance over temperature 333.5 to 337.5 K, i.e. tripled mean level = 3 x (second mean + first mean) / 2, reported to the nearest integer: 363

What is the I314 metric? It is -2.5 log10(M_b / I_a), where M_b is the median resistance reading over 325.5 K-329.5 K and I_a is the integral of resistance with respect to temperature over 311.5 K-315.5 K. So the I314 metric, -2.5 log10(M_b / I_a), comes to 1.5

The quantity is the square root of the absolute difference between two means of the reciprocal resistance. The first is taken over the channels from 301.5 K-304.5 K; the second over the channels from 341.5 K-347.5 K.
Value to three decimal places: 0.025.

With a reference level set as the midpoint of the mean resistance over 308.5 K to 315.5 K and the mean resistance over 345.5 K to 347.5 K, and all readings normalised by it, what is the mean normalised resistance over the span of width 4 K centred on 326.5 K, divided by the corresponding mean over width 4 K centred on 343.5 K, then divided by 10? 0.073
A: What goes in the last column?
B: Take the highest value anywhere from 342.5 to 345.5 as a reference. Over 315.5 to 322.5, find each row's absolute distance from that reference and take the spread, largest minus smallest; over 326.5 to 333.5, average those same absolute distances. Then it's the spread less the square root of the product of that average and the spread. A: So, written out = -3.3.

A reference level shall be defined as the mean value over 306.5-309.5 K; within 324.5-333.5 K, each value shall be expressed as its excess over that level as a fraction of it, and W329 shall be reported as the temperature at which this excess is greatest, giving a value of 333 K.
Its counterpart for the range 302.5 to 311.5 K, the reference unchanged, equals 303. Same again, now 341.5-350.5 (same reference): 342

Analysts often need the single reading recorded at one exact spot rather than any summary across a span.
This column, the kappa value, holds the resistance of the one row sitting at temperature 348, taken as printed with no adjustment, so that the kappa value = 104.9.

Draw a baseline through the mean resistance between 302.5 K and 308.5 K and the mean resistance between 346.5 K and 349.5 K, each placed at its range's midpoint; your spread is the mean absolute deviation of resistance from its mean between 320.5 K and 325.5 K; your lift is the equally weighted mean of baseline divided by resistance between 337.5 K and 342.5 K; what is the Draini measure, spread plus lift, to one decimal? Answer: 4.3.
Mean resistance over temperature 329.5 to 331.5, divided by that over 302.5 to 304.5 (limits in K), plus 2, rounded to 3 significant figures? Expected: 3.08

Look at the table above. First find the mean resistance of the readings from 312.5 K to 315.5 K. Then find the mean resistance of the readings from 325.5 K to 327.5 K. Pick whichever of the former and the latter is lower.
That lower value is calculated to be 83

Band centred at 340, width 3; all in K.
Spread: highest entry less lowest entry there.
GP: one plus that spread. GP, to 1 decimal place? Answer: 1.5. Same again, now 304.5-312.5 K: 16.9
